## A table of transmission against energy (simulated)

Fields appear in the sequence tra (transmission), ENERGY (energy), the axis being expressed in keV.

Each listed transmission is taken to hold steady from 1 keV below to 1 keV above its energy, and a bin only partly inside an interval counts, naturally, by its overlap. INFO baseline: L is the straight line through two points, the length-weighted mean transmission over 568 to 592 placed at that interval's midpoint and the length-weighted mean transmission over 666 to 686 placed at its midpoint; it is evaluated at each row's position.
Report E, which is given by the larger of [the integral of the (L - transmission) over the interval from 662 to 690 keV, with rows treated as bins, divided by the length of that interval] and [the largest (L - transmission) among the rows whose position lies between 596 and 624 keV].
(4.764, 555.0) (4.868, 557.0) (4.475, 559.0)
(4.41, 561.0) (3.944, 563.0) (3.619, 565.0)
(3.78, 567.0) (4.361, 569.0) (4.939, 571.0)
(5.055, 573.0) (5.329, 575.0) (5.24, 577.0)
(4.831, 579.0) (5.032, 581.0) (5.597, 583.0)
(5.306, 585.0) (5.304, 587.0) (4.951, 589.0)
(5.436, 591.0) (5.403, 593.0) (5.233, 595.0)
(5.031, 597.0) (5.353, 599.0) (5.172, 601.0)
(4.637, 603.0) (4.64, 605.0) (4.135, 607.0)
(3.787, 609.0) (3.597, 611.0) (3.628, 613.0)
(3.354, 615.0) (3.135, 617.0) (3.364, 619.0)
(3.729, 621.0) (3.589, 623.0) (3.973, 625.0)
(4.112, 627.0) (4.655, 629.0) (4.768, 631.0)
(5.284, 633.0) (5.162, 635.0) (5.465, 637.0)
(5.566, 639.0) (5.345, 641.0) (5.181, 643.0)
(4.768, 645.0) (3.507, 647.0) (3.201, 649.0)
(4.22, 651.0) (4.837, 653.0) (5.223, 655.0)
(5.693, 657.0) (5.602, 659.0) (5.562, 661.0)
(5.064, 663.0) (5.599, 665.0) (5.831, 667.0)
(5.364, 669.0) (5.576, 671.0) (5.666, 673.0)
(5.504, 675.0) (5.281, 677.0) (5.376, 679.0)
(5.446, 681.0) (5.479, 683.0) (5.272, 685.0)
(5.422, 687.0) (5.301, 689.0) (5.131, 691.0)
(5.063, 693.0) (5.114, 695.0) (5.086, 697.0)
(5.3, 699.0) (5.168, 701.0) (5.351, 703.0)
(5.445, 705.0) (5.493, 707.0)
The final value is 2.12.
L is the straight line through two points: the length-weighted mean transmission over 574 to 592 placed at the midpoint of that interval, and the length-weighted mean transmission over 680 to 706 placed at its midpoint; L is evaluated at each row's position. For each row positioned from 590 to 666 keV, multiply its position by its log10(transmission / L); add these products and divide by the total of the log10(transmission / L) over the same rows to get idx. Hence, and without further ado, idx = 622.7 keV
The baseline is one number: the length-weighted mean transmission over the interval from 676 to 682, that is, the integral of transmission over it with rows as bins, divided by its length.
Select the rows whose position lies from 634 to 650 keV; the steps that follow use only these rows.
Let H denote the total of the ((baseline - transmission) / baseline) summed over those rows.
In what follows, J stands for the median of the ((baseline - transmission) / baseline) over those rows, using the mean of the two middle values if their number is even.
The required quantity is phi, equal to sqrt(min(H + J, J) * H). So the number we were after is 0.18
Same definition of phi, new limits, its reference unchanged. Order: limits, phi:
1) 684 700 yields 0.08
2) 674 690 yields 0.03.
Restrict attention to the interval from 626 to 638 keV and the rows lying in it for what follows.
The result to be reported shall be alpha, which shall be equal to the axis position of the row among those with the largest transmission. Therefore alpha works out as 637.0 keV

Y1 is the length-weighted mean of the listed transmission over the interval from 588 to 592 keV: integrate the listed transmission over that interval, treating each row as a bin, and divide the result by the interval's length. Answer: 5.19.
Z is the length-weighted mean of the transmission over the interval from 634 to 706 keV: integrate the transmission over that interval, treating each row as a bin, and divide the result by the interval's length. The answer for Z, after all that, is 5.2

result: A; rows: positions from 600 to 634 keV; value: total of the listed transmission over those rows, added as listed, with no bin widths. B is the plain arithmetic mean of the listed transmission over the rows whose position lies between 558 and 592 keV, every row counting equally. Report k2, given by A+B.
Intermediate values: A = 70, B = 4.80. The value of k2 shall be 74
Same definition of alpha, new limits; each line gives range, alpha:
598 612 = 599.0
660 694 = 667.0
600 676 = 667.0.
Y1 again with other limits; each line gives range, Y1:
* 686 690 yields 5.36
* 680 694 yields 5.30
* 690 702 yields 5.14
